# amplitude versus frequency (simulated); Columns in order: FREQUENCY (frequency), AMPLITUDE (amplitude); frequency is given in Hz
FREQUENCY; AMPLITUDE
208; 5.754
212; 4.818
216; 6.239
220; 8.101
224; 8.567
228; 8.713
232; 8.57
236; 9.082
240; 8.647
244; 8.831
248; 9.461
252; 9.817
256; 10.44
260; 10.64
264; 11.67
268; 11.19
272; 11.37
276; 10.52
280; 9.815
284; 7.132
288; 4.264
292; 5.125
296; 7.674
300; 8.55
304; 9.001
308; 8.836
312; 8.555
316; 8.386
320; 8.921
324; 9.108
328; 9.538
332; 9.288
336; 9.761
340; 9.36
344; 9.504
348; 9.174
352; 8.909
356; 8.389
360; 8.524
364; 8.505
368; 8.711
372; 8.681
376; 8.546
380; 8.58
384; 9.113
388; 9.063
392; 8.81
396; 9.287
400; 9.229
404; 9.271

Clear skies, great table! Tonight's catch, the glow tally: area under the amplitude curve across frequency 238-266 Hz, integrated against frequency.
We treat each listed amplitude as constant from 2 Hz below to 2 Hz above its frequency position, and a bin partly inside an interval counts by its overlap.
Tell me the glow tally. 278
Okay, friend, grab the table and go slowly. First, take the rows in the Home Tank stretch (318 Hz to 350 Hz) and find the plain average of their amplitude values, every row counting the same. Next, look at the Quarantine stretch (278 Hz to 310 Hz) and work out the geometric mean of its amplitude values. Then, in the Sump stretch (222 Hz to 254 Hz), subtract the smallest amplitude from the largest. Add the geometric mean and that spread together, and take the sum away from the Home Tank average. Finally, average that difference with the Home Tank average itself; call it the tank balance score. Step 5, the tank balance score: 5.1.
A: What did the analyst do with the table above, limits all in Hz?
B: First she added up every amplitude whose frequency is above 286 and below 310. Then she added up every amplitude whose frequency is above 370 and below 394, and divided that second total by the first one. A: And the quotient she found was 1.2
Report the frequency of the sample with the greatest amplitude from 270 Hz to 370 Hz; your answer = 272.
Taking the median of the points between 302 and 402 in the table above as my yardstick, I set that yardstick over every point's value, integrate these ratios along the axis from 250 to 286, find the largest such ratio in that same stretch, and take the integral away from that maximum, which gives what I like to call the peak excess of -30.6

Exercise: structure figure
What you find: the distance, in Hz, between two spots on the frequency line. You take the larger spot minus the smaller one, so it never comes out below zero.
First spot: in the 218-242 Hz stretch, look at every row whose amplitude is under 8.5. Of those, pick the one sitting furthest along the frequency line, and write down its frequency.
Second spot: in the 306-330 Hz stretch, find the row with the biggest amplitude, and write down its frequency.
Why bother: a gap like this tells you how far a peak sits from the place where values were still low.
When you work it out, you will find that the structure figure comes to 108 Hz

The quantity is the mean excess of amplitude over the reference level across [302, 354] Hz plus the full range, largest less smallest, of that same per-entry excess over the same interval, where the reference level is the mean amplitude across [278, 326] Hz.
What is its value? 3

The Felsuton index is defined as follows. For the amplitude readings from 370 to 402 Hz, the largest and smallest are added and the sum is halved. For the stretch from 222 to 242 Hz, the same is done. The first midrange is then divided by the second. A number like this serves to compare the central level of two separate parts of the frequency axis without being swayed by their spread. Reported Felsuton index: 1.01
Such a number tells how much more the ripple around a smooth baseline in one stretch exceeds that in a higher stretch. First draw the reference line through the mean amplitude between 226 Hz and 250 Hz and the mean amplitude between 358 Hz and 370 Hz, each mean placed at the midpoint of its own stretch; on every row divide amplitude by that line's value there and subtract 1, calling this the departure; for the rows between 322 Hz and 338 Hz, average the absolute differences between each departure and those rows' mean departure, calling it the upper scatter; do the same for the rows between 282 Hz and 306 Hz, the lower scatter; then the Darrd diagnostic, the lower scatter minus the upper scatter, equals 0.1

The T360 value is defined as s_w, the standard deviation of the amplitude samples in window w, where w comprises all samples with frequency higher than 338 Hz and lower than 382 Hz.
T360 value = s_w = 0.4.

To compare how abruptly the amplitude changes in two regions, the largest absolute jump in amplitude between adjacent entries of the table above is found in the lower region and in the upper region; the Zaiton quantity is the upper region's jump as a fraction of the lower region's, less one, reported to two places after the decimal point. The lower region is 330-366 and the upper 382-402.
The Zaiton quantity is -0.08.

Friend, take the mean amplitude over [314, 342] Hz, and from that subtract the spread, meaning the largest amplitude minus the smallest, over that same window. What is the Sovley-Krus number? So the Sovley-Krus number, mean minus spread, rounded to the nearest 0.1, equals 7.8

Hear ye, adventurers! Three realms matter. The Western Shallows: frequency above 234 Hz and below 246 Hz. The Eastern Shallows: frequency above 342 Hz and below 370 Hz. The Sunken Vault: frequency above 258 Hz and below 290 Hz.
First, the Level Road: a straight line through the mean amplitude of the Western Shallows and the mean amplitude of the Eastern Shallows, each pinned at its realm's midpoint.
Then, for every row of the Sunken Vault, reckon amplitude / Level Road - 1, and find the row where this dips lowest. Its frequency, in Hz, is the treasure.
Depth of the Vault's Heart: 288 Hz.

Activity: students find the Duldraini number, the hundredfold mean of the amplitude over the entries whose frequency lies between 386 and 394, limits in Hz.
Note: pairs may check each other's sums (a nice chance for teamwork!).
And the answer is 894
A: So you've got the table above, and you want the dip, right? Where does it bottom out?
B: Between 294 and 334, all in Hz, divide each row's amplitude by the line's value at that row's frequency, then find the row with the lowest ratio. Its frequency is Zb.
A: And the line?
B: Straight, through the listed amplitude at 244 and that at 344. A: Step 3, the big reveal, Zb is 296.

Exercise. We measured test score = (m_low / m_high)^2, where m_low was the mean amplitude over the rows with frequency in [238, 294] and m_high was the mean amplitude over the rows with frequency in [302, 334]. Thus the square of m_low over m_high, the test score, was 1.06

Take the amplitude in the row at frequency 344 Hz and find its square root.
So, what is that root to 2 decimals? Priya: 3.08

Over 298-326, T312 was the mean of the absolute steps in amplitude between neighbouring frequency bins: 0.30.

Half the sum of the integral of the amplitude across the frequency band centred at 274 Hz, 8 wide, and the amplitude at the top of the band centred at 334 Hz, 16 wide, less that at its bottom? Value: 44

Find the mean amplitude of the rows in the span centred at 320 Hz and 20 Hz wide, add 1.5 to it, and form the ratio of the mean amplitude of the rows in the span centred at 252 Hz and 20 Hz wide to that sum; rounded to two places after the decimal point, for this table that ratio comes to 0.95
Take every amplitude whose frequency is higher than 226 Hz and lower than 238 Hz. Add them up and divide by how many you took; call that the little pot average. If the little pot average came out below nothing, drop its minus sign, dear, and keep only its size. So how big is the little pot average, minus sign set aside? 8.8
